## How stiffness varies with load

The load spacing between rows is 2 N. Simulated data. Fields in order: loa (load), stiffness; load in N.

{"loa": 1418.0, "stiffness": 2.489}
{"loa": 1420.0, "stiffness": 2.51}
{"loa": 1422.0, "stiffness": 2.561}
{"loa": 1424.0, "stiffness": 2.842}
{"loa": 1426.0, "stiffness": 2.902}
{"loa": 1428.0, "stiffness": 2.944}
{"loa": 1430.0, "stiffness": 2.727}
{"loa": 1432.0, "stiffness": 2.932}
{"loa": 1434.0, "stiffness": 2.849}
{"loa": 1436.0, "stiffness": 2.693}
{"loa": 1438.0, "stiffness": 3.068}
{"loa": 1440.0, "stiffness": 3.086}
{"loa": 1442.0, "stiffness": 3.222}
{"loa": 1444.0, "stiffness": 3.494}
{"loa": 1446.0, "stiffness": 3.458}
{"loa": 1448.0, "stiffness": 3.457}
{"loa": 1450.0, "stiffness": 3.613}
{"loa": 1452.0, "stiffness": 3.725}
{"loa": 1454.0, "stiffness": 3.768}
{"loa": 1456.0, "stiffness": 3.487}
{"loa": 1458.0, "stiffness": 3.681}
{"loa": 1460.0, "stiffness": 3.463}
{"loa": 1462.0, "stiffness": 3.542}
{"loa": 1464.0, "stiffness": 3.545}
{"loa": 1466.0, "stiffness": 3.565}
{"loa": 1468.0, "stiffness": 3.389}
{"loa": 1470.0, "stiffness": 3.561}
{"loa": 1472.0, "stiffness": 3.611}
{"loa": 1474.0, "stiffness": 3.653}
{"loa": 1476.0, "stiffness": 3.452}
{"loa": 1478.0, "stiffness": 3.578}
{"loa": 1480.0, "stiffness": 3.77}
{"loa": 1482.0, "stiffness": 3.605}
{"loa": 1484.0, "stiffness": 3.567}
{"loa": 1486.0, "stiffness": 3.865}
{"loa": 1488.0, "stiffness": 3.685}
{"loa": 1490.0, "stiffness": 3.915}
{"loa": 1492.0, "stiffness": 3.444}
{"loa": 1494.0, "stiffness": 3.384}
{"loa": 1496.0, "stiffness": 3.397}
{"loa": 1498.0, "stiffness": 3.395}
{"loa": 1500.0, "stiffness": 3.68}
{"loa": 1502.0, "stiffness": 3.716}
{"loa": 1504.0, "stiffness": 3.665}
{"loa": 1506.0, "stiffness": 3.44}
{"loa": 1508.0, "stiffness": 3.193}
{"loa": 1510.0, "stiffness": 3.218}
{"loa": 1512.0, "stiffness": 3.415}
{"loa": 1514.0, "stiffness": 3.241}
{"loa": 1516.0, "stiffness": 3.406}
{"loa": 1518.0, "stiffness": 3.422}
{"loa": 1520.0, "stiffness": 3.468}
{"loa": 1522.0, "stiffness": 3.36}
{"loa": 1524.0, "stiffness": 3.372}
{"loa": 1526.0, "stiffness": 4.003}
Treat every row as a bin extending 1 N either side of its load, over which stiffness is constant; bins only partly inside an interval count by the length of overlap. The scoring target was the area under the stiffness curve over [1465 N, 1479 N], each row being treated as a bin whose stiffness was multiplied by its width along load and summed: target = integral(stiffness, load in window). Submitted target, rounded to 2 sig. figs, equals 50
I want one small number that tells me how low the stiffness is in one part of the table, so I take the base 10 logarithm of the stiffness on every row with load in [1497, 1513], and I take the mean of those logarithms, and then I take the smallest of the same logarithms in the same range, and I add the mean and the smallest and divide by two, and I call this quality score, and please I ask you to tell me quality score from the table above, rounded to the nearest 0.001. 0.522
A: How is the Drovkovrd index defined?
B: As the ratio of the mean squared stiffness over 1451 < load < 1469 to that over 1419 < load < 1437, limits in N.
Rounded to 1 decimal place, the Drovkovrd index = 1.7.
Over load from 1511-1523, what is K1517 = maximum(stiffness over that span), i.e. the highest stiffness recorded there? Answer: 3.468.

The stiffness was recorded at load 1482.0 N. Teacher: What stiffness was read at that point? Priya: 3.605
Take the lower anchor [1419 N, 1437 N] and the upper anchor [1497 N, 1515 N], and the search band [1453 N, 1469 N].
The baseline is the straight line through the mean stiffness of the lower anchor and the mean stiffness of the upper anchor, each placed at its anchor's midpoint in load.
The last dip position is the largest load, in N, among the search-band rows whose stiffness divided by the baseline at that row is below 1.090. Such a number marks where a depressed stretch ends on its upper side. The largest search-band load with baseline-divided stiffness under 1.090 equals 1468.0 N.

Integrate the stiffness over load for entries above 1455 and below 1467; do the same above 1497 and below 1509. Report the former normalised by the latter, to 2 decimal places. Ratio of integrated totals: 1.01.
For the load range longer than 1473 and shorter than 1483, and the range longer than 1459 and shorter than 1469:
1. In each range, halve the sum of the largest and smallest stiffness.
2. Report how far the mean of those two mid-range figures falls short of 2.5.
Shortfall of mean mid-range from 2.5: -1.04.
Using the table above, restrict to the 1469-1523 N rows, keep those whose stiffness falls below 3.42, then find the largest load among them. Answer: 1522.0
